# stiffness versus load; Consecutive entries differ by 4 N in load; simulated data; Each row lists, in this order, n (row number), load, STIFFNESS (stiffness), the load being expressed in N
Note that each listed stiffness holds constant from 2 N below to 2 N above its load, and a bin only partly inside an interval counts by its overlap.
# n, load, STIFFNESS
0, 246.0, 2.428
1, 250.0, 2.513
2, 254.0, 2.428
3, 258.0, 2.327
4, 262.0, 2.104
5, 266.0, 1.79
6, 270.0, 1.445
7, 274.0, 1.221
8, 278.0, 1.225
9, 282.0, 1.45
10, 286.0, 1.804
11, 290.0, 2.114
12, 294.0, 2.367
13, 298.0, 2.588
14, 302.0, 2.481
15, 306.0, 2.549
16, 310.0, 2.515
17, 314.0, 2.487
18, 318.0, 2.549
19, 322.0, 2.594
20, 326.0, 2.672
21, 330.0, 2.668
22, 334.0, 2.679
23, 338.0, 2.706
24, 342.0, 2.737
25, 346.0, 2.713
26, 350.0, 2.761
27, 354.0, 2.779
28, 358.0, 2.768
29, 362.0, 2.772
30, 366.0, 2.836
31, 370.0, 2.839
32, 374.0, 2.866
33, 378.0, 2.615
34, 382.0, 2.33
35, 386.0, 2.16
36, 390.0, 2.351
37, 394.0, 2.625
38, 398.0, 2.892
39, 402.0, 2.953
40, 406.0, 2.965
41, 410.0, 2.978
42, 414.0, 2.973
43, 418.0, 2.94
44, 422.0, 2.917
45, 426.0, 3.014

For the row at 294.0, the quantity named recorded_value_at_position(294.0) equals 2.367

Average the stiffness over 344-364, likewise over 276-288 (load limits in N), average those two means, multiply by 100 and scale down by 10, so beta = 21.3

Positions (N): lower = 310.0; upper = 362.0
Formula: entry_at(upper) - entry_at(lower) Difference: 0.3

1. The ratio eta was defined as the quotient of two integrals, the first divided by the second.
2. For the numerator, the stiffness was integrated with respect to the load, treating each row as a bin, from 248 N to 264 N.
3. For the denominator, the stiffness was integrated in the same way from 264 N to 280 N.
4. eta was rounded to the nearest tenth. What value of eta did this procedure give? 1.6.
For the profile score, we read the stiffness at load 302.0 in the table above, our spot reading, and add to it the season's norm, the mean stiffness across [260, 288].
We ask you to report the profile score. 4.1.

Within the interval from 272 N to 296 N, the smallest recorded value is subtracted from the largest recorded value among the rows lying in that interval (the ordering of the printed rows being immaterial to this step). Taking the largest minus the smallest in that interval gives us 1.15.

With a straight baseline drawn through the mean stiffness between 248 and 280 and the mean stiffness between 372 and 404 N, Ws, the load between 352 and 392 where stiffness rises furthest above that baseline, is 354.0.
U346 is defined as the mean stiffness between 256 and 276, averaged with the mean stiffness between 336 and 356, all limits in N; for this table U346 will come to 2.3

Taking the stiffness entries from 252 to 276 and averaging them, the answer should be 1.89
